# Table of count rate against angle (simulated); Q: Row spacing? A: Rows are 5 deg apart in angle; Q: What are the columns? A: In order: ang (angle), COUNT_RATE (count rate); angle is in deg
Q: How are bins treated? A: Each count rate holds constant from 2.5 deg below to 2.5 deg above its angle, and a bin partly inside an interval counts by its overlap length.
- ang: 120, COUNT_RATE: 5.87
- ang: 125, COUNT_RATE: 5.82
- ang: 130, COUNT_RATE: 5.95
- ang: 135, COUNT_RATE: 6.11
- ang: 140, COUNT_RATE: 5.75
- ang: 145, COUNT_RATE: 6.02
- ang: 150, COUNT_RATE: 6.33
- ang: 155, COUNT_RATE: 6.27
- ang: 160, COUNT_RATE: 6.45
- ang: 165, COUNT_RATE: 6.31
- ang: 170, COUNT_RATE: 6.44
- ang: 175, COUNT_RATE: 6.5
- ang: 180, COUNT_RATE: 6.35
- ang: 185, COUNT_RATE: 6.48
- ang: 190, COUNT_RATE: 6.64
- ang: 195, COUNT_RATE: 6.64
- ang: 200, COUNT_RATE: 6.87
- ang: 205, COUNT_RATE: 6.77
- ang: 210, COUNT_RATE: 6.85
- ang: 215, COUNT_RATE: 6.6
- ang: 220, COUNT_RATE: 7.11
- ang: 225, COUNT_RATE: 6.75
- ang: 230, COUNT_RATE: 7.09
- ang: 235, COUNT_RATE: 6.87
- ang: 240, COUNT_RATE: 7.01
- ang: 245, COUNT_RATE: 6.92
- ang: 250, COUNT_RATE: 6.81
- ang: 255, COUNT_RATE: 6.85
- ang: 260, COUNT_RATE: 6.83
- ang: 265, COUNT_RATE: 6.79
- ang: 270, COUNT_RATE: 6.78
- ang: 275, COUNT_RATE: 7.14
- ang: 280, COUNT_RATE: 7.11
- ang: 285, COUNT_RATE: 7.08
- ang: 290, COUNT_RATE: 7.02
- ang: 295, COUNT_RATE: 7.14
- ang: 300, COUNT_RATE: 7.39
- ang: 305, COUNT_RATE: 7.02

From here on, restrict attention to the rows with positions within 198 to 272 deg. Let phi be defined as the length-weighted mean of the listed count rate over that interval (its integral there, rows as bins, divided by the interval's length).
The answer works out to 6.86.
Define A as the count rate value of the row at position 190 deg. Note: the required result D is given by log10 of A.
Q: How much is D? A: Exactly 0.82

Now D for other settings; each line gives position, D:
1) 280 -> 0.85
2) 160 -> 0.81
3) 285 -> 0.85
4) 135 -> 0.79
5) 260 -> 0.83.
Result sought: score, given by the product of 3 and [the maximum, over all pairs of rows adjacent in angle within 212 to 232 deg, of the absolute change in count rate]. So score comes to 1.53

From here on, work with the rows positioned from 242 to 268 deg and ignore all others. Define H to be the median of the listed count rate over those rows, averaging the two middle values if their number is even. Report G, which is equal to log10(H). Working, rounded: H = 6.8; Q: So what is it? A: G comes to 0.834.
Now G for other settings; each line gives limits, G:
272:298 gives 0.852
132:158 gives 0.786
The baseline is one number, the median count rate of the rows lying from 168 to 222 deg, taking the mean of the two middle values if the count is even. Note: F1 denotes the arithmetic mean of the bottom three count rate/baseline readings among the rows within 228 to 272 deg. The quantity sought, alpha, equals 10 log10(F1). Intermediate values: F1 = 1.02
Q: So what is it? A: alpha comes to 0.1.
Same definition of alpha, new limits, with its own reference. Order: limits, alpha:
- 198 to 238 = 0.0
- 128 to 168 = -0.5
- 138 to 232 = -0.4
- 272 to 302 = 0.3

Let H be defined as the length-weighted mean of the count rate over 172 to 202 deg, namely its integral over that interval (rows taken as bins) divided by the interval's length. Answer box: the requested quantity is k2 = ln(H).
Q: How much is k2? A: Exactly 1.88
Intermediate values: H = 6.57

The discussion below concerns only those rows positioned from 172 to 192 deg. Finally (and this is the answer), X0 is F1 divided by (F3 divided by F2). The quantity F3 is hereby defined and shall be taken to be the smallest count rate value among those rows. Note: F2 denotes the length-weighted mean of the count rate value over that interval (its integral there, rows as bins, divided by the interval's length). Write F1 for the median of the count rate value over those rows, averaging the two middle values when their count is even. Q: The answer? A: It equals 6.63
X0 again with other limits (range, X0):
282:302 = 7.24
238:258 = 6.97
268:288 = 7.36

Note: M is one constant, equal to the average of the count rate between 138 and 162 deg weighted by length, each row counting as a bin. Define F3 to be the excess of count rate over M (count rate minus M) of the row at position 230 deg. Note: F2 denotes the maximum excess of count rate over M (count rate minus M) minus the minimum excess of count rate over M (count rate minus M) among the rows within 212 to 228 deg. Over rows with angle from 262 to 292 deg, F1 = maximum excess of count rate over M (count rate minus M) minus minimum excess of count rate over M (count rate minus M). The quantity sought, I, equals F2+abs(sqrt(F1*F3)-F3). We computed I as 0.9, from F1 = 0.36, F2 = 0.51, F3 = 0.92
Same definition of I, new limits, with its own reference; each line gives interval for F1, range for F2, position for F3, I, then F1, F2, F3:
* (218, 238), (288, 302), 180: 0.4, 0.36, 0.37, 0.18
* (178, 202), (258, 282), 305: 0.5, 0.52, 0.36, 0.85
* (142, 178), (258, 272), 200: 0.2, 0.48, 0.05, 0.70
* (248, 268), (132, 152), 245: 1.1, 0.06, 0.58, 0.75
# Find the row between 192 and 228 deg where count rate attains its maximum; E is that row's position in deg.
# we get 220 deg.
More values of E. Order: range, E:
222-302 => 300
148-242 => 220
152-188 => 175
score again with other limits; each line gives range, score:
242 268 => 0.33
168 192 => 0.48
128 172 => 1.08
